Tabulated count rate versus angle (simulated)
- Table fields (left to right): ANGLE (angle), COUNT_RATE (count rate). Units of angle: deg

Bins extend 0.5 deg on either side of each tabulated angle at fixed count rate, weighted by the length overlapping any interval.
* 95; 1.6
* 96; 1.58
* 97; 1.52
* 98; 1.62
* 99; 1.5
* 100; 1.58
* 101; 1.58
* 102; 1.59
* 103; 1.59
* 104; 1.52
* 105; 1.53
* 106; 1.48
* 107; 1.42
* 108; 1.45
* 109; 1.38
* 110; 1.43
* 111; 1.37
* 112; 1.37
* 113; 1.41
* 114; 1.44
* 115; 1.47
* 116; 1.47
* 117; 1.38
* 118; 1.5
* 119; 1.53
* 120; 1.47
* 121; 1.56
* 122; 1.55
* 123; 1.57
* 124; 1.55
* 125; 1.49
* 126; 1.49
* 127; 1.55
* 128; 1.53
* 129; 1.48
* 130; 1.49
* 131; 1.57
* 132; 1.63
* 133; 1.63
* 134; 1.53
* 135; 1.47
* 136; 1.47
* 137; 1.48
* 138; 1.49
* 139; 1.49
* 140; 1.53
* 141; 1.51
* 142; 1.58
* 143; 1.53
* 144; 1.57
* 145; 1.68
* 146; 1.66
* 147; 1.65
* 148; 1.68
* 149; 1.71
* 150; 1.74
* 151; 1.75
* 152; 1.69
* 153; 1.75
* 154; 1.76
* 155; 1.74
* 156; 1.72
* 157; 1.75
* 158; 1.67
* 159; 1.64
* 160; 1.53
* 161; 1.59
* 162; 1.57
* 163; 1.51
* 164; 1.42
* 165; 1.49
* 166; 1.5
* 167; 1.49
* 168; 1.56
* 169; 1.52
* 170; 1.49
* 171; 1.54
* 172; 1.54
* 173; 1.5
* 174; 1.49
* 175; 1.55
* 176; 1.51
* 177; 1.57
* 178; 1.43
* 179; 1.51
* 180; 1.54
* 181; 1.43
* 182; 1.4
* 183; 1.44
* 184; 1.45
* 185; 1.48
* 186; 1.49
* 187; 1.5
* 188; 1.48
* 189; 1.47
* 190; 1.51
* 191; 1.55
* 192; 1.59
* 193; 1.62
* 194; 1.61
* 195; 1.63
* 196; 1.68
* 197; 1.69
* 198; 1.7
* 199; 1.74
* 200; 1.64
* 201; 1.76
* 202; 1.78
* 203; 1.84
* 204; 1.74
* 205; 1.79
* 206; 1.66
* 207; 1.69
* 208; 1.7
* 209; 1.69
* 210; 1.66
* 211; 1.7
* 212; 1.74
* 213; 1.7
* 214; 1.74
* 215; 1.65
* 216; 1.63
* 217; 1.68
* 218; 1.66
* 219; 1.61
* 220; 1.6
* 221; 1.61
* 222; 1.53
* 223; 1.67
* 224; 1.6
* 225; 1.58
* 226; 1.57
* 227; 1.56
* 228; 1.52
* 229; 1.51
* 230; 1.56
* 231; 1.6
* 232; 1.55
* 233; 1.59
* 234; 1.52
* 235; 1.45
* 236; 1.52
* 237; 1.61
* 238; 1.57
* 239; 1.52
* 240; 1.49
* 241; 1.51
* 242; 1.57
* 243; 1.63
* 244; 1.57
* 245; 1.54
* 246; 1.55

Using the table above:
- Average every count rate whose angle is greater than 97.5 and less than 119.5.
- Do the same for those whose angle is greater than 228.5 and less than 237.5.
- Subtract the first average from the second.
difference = 0.06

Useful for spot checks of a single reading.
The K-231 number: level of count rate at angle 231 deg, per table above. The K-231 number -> 1.6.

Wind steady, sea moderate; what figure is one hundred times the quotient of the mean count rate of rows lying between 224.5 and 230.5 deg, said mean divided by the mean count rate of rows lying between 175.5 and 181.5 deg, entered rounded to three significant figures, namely 103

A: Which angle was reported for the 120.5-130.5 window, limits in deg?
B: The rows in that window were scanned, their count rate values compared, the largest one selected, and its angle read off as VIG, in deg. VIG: 123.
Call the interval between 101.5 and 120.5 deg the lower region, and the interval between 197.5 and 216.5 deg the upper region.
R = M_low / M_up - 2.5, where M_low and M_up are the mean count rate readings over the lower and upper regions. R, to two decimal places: -1.65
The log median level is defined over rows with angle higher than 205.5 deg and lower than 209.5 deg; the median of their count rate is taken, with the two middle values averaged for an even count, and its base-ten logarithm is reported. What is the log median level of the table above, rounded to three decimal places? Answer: 0.228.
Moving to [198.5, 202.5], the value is 0.243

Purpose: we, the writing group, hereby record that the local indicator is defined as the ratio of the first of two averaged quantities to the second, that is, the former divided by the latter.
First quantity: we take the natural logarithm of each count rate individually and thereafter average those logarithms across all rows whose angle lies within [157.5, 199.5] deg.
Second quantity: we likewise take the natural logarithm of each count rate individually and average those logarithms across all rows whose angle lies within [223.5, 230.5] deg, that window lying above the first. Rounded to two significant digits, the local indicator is 0.97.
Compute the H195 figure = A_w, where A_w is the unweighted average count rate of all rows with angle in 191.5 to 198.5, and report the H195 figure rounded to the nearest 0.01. 1.65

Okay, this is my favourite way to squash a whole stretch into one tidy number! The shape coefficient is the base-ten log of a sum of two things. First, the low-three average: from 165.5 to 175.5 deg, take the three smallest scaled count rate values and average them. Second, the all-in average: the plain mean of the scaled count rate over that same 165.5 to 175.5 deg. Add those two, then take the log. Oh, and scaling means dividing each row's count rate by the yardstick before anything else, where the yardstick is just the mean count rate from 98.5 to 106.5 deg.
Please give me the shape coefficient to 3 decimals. 0.289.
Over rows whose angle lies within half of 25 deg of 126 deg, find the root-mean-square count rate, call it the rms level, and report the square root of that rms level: 1.23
